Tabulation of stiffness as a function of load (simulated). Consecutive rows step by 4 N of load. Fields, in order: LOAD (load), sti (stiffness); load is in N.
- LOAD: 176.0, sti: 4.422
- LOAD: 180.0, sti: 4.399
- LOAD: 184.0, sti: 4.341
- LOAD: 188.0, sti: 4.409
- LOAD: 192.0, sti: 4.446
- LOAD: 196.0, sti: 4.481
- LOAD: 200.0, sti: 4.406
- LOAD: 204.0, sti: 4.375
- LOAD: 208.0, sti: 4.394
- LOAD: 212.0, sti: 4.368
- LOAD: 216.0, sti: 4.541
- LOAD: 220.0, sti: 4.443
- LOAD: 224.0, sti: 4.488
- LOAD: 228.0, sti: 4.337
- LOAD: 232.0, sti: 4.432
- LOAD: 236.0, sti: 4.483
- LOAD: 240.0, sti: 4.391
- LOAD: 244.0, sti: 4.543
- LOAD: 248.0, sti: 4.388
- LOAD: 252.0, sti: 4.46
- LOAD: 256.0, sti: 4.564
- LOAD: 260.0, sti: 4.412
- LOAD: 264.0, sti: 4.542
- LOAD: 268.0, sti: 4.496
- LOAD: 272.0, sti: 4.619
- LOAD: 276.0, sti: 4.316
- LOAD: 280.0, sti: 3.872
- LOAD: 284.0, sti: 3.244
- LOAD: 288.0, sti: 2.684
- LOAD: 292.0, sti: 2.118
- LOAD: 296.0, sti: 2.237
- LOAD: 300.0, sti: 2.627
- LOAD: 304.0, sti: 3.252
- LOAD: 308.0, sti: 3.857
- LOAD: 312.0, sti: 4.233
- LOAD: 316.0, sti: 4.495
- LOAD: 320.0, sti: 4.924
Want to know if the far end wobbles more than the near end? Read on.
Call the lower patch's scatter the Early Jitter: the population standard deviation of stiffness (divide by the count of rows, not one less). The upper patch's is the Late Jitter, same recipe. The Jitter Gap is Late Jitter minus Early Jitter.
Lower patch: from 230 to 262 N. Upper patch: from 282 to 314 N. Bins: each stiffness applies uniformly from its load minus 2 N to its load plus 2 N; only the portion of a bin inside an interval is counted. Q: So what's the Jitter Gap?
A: 0.6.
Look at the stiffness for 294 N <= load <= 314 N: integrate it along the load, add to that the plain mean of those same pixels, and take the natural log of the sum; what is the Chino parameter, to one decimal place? 4.2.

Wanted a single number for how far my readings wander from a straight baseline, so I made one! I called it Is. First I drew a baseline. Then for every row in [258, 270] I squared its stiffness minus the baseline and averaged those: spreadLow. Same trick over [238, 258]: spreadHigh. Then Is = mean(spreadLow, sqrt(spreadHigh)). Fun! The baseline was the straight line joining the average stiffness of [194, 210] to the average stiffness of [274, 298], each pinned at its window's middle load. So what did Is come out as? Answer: 1.0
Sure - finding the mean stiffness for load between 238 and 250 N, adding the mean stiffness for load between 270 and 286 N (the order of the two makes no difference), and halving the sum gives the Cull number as 4.2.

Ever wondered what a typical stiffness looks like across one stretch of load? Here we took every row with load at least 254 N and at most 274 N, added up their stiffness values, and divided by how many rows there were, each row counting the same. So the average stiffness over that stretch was 4.53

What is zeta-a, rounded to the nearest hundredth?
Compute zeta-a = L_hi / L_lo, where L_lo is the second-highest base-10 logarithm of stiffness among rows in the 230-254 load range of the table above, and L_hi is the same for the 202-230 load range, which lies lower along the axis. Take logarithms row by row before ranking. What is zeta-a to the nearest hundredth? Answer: 1.00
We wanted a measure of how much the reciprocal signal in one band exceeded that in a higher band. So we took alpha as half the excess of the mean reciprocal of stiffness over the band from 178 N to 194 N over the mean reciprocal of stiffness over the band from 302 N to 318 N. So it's -0.01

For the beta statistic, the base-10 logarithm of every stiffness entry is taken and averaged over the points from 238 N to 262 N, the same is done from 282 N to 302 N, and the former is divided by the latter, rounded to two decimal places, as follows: 1.60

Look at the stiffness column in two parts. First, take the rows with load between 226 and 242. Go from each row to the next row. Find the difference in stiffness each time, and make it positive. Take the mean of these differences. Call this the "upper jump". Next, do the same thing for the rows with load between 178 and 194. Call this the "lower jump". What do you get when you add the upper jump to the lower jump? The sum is 0.13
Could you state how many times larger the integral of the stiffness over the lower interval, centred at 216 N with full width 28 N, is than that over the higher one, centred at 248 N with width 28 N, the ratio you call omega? 1.0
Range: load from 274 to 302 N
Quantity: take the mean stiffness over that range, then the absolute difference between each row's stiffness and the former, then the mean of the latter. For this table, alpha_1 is 0.68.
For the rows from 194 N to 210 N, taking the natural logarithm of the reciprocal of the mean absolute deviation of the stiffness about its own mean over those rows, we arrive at 3.4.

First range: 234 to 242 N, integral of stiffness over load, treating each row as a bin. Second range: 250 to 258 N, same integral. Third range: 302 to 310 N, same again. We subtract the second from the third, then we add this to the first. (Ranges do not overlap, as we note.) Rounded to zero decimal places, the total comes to 28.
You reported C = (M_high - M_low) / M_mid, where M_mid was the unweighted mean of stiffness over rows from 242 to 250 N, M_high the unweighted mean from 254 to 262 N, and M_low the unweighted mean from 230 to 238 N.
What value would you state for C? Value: 0.01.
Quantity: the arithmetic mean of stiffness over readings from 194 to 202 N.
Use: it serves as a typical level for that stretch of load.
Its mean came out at 4.44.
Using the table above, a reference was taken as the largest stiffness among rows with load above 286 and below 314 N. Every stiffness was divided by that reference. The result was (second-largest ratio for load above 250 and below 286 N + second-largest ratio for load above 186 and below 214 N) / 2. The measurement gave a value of 1.064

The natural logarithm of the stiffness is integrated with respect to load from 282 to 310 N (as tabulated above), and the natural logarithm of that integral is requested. 3.4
